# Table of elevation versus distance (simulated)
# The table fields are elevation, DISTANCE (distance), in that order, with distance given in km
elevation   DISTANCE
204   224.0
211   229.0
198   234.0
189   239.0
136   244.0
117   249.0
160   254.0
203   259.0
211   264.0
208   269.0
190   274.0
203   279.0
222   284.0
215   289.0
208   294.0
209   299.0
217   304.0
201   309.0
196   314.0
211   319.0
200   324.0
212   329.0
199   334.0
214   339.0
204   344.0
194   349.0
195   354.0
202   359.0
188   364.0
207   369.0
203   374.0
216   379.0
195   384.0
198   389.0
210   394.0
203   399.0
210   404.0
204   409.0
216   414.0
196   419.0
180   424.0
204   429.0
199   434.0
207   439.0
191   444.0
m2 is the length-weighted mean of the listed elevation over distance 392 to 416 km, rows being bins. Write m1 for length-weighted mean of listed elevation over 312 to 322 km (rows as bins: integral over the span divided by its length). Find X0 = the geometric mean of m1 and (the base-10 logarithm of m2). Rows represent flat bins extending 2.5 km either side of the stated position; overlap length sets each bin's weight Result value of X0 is 21.7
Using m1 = 204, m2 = 208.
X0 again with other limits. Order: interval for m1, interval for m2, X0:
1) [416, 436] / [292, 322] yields 21.3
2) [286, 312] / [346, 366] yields 21.9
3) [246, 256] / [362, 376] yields 17.8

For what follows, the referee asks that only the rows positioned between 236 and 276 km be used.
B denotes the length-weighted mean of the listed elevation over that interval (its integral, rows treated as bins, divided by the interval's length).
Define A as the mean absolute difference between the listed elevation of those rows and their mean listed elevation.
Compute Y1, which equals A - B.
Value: -148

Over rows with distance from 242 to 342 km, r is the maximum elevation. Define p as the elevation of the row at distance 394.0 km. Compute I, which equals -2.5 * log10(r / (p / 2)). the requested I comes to -0.813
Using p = 210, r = 222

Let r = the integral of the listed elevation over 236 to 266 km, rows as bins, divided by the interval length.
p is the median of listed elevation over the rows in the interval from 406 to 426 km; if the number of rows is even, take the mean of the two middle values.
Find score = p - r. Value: 31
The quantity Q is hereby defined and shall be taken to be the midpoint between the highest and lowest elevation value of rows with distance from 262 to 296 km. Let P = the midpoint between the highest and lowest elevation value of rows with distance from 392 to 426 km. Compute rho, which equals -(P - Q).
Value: 8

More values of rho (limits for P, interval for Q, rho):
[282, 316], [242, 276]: -45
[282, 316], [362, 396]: -7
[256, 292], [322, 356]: -2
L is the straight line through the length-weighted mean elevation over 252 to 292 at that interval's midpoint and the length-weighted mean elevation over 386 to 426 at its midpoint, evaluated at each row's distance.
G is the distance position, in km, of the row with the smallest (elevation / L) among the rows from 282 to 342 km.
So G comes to 314.0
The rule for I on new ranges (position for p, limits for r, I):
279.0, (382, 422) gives -0.820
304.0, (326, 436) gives -0.748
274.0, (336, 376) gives -0.882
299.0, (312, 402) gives -0.788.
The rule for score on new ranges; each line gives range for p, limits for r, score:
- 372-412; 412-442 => 4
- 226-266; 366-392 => -10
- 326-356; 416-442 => 4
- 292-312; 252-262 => 24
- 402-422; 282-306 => -7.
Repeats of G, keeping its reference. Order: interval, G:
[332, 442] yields 424.0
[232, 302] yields 249.0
